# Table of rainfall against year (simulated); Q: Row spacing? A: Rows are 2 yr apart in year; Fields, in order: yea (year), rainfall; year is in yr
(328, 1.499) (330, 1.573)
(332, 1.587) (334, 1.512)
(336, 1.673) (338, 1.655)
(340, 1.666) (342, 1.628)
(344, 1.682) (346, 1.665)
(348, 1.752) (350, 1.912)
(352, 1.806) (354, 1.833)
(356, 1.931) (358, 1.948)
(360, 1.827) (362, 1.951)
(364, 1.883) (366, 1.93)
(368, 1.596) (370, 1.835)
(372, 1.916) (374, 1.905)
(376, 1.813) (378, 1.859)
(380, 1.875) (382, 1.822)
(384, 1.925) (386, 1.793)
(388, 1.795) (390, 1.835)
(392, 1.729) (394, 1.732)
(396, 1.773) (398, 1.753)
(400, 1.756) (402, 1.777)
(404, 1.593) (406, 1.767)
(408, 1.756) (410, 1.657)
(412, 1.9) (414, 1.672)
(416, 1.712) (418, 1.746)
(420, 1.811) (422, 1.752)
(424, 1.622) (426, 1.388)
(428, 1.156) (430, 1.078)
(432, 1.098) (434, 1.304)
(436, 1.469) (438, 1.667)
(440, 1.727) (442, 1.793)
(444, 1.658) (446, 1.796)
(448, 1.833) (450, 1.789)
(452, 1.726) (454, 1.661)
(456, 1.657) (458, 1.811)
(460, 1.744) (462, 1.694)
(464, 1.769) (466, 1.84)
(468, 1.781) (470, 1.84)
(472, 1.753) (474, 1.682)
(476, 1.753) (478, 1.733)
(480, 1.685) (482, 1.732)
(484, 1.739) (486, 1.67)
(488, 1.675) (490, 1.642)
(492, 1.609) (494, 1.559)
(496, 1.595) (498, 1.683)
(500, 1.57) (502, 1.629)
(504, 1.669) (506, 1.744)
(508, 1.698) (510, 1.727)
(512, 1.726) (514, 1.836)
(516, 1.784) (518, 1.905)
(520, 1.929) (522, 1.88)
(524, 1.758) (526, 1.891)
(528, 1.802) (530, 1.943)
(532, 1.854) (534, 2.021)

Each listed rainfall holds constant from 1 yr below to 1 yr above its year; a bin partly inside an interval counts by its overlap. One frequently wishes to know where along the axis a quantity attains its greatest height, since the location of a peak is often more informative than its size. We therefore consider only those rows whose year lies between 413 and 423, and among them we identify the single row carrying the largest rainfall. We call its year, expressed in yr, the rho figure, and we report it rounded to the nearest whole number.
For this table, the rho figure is 420 yr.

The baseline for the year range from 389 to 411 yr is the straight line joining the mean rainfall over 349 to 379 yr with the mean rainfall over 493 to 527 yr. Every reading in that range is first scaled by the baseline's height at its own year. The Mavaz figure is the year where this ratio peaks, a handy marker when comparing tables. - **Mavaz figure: 390 yr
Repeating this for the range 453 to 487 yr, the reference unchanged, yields 470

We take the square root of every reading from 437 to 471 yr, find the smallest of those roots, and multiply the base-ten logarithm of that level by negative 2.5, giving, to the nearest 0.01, -0.27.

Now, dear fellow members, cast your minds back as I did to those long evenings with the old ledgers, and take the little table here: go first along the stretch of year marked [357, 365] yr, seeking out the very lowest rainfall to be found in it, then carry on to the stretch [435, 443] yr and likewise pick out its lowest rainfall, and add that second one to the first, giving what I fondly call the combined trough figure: 3.30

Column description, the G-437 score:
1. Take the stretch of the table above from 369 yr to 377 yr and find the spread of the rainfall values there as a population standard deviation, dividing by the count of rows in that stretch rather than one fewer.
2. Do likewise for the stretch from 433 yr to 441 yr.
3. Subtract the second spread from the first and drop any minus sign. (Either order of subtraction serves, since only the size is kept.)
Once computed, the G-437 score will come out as 0.12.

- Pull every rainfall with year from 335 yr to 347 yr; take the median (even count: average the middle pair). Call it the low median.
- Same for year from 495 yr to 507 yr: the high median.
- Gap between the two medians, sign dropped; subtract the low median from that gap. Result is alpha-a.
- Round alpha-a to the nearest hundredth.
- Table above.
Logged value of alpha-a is -1.65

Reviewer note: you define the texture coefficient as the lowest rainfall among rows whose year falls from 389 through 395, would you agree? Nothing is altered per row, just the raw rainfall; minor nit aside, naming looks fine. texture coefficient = 1.729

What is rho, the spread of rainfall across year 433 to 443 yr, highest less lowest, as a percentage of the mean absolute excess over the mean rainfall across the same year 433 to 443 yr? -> 297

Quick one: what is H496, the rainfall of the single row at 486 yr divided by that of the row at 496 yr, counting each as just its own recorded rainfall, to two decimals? 1.05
